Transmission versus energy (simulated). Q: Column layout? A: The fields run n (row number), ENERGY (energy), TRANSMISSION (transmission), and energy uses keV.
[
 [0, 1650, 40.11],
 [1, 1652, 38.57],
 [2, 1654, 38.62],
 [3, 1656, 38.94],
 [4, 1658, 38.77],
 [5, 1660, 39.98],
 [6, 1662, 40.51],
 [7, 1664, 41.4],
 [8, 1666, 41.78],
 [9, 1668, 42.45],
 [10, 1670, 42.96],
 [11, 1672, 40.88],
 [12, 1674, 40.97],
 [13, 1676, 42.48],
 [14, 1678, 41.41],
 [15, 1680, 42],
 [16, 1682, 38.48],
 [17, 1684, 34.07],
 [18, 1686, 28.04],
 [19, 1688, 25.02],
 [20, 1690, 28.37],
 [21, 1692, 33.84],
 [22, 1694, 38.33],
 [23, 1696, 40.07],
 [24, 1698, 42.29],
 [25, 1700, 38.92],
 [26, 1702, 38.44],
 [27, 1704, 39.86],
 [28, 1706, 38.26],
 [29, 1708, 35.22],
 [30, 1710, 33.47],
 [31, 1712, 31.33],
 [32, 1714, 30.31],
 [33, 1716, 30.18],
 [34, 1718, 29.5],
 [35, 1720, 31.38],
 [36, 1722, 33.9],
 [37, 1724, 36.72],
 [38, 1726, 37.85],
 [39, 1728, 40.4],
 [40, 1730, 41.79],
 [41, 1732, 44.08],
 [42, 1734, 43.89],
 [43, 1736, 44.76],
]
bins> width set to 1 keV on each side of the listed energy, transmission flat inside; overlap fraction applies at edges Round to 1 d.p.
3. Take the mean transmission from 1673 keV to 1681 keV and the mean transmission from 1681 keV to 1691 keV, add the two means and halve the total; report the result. 36.3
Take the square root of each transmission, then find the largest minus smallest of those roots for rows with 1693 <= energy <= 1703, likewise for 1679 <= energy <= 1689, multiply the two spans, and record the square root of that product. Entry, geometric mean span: 0.68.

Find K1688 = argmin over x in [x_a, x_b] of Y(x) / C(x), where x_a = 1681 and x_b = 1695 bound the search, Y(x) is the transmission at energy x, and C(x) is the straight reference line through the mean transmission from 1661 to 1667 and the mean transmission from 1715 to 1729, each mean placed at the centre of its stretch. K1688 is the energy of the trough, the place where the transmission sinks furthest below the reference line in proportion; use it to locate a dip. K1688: 1688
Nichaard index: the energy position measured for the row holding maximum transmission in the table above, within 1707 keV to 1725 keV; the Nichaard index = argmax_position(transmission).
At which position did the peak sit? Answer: 1724 keV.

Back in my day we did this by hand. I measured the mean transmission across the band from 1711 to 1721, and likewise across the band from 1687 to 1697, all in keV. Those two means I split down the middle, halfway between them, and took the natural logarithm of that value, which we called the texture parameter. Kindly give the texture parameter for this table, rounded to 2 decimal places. 3.46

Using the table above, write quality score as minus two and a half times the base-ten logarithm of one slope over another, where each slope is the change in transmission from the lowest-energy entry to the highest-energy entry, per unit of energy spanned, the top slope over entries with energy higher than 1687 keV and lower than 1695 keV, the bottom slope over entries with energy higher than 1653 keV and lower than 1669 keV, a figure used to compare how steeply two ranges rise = -2.3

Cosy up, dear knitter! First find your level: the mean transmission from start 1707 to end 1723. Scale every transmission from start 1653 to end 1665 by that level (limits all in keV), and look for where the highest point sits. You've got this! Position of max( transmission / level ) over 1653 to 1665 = 1664 keV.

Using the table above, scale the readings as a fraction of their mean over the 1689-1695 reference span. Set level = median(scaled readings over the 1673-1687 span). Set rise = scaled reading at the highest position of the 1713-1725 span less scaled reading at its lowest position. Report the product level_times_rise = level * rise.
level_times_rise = 0.23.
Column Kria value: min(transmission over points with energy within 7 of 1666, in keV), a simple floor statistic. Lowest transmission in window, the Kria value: 39.98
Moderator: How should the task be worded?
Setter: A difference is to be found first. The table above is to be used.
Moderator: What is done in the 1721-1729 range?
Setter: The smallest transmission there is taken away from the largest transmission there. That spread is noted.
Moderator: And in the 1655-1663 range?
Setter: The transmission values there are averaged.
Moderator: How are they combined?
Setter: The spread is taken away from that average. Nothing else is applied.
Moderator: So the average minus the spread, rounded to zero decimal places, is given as 33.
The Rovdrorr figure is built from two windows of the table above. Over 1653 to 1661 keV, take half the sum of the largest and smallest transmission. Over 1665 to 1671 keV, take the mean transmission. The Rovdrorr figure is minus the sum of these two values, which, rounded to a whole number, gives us -82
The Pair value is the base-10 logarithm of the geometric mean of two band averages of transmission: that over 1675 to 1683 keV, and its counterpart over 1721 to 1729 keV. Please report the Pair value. 1.59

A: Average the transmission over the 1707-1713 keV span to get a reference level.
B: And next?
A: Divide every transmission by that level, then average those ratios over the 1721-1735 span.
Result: 1.19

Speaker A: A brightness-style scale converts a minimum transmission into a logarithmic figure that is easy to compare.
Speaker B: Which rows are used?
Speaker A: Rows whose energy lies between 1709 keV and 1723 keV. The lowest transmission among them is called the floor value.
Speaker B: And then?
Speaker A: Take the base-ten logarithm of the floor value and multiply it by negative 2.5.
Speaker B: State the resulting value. -3.67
